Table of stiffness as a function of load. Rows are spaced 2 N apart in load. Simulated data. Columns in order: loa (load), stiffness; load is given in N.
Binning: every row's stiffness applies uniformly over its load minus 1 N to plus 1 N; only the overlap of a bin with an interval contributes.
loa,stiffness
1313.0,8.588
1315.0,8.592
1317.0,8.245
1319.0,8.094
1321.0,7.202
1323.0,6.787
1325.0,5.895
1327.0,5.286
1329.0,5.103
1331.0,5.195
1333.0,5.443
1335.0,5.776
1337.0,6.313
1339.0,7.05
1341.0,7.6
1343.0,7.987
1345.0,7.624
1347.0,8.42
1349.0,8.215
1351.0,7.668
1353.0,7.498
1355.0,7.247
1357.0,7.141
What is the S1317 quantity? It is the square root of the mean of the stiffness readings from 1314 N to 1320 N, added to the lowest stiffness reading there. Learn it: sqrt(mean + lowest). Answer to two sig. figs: 4.1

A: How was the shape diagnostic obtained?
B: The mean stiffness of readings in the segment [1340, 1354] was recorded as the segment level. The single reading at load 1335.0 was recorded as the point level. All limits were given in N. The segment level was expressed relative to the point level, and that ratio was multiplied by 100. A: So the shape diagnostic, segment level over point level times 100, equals 136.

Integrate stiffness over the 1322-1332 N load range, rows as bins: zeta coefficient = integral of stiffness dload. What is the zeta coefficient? 57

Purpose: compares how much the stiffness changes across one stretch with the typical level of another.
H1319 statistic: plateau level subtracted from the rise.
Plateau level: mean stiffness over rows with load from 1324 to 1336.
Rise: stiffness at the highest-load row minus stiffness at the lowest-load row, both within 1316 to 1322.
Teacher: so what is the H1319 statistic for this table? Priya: -6.5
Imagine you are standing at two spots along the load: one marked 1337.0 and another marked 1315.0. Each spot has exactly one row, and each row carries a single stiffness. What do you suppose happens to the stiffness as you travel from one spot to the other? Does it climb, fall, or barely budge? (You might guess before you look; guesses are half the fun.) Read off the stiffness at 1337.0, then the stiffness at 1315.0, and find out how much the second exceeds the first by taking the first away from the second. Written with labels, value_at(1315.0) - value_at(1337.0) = 2.3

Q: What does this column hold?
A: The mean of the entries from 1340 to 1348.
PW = 7.9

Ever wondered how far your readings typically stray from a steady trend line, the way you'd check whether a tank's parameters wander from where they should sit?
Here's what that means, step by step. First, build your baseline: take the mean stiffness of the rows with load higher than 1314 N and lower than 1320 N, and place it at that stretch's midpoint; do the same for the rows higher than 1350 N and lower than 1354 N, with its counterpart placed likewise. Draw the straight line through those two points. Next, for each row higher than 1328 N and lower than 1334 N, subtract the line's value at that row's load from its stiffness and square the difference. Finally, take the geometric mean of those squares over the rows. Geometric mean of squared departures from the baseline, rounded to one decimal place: 7.7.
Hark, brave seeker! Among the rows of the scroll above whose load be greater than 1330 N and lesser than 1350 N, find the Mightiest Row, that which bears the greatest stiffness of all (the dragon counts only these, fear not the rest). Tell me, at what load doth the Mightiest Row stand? 1347.0 N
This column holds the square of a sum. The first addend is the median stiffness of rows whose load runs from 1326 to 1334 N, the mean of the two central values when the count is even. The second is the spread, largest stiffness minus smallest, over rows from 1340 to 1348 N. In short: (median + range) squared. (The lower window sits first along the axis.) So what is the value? 37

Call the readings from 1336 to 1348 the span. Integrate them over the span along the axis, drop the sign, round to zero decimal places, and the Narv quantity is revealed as 90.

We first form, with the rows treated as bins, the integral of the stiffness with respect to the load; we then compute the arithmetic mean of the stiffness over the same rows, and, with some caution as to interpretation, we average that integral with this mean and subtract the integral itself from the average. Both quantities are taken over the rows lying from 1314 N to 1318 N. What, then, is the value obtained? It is -12.6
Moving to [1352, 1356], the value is -11.1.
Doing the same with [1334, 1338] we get -9.1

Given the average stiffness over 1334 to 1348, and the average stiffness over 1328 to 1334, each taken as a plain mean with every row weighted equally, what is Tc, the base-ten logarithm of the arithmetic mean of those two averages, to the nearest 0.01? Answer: 0.80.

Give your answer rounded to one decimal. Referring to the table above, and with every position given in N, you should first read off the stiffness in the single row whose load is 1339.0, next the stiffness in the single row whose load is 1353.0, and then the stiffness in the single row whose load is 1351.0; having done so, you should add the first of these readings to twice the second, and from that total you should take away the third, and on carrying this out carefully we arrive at 14.4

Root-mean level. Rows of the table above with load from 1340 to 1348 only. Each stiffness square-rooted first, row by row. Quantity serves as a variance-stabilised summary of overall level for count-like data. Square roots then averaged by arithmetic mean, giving 2.8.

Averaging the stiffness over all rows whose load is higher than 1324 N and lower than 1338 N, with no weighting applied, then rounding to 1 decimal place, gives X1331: 5.6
